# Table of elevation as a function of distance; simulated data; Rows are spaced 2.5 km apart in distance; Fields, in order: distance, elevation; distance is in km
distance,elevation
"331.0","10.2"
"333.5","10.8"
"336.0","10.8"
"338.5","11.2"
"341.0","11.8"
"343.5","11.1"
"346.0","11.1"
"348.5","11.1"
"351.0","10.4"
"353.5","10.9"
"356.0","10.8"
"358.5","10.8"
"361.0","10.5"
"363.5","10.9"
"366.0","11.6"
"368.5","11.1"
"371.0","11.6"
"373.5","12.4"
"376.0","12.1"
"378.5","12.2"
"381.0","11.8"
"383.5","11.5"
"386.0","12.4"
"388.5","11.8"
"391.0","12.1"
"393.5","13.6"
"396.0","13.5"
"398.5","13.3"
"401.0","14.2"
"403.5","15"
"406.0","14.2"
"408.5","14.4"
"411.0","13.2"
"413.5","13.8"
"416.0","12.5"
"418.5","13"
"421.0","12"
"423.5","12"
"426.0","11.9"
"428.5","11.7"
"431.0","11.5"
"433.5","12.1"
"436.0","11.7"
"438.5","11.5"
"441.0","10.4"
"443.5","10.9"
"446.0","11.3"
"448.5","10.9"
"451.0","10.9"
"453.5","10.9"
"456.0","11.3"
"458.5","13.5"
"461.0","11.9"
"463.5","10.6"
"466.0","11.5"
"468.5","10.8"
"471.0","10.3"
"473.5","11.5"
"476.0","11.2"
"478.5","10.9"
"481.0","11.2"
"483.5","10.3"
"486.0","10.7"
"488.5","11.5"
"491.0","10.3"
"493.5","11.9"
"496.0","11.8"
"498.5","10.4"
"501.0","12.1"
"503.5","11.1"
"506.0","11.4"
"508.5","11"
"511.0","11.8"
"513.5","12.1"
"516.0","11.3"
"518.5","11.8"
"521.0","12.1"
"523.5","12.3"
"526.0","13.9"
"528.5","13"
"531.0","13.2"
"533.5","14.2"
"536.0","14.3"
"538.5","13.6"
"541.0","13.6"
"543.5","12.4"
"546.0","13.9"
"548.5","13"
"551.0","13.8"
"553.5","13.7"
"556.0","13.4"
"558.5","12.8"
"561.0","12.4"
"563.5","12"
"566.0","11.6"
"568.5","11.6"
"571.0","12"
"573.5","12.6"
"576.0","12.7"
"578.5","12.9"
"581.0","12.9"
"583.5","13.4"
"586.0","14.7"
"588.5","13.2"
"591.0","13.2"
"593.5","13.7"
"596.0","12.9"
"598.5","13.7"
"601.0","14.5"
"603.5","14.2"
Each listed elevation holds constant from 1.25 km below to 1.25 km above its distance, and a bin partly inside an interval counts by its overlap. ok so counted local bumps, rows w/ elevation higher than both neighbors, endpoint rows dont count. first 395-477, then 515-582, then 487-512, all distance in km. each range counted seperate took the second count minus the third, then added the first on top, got 10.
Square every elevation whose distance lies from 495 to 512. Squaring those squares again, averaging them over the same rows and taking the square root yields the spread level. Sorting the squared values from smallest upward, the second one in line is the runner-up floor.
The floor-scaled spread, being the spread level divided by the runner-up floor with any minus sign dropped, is 1.08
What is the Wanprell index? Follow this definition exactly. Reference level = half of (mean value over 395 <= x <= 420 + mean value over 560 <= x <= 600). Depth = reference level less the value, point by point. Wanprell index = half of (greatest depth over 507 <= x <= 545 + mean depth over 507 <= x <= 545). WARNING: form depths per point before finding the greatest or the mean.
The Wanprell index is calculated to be 1.42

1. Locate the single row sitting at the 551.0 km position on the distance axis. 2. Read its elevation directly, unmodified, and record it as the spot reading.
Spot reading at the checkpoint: 13.8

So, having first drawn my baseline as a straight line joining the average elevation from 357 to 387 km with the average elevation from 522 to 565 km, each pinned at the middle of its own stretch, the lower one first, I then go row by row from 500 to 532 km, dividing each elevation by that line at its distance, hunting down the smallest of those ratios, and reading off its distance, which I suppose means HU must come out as 508.5 km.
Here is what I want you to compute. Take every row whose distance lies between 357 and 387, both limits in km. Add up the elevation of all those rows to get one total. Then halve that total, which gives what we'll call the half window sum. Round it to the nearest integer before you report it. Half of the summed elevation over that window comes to 69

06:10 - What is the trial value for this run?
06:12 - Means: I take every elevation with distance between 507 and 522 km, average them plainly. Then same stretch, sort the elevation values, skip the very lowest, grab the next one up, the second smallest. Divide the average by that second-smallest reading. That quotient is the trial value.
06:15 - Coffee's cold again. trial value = 1.03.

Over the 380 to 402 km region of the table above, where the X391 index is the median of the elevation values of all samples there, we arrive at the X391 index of 12.4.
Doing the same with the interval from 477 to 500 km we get 10.9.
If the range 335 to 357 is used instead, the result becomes 11.1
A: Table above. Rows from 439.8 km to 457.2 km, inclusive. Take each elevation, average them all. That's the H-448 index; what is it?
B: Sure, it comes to 10.9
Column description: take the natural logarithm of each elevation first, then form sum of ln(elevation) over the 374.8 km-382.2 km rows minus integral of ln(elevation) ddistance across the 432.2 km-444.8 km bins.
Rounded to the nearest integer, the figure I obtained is -23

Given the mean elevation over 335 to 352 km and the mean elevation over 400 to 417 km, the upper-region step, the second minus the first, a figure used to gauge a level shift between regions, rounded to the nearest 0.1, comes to 2.8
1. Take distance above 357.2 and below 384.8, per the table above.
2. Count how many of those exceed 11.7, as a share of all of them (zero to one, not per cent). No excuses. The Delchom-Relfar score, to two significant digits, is 0.36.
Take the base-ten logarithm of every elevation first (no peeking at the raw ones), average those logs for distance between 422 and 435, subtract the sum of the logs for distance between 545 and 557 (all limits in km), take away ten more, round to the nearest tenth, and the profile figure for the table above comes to -14.6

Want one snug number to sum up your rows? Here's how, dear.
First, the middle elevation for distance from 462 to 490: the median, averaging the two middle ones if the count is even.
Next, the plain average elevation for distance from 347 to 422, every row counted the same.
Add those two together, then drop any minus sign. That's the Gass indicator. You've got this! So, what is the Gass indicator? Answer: 23.2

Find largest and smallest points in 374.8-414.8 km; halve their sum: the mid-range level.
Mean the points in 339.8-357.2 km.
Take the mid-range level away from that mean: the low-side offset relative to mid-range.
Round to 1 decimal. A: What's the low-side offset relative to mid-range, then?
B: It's -2.2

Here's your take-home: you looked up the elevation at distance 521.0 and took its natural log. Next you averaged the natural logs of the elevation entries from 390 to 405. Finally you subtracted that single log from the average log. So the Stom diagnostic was 0.12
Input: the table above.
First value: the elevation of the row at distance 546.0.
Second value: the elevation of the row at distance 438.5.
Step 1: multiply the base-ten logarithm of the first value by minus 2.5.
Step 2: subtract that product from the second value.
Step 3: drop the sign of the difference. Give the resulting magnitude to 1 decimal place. 14.4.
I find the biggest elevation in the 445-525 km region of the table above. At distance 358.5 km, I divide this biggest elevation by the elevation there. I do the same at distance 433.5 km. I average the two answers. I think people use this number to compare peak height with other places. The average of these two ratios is 1.18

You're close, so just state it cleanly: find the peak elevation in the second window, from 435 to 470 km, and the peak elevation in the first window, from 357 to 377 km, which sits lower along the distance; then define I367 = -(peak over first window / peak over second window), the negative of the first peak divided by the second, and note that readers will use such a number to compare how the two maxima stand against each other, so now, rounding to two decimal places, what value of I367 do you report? -0.92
